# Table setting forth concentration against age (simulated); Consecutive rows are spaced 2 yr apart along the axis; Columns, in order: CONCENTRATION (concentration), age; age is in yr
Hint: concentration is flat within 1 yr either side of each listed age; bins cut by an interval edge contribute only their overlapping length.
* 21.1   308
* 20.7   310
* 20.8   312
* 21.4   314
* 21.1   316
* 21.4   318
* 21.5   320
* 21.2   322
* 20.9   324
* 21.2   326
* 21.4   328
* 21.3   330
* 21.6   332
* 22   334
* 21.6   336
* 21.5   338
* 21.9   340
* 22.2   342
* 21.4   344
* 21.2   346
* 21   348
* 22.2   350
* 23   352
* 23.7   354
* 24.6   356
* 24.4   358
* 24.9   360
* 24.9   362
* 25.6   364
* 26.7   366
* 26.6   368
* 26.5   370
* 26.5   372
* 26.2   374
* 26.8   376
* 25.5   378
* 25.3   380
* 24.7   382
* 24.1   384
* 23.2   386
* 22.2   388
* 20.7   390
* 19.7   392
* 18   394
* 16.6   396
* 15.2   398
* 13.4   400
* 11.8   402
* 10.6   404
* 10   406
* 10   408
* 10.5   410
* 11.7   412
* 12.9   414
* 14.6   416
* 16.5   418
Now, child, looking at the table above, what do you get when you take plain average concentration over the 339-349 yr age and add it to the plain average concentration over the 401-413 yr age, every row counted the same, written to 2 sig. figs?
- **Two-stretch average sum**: 32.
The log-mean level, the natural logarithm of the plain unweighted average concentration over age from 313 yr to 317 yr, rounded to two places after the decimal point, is 3.06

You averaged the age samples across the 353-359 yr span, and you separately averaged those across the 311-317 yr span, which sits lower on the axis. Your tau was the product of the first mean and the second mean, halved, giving 256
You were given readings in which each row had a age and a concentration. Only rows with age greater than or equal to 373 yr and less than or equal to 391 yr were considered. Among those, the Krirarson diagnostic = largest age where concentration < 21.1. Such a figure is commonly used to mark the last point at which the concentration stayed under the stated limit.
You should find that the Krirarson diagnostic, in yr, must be 390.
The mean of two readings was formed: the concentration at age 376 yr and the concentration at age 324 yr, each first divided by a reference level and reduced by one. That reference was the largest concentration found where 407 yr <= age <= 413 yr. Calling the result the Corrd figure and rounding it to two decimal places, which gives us 1.04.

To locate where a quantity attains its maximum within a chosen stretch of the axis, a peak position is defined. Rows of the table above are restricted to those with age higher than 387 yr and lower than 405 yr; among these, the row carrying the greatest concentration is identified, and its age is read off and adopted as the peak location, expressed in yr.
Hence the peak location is 388 yr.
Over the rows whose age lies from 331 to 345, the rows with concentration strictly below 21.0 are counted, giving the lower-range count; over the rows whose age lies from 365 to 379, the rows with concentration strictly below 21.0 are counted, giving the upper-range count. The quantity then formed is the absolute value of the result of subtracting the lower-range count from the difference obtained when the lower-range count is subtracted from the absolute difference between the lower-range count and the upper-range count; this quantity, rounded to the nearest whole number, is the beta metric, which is 0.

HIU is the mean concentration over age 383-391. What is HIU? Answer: 23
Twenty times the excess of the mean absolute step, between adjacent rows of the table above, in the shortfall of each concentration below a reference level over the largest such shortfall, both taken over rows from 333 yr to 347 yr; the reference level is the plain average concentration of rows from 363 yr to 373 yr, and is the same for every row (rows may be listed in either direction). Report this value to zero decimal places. -96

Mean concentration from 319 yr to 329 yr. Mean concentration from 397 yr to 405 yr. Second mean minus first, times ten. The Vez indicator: -85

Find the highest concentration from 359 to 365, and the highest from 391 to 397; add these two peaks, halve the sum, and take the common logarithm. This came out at 1.36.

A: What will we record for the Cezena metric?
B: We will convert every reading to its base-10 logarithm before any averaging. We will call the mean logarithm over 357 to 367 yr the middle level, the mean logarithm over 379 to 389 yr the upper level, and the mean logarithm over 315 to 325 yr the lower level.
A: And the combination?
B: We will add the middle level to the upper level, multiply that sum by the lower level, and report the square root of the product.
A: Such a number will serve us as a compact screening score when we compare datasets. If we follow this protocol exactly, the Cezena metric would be 1.92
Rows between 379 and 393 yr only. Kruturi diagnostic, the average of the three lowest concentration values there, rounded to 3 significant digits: 20.9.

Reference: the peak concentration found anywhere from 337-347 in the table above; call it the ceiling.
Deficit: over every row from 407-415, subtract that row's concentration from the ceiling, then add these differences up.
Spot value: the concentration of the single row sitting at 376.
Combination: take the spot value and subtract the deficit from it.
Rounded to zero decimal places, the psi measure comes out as -17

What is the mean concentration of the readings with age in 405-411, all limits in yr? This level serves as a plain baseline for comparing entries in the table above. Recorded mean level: 10.2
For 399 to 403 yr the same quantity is 12.6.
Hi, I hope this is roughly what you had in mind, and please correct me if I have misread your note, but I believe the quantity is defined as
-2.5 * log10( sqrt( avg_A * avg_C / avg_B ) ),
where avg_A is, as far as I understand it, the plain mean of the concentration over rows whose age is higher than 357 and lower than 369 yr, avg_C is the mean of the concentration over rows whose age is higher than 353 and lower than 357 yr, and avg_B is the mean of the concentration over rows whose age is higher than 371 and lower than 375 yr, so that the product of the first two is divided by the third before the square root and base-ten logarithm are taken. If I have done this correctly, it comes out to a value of -1.71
